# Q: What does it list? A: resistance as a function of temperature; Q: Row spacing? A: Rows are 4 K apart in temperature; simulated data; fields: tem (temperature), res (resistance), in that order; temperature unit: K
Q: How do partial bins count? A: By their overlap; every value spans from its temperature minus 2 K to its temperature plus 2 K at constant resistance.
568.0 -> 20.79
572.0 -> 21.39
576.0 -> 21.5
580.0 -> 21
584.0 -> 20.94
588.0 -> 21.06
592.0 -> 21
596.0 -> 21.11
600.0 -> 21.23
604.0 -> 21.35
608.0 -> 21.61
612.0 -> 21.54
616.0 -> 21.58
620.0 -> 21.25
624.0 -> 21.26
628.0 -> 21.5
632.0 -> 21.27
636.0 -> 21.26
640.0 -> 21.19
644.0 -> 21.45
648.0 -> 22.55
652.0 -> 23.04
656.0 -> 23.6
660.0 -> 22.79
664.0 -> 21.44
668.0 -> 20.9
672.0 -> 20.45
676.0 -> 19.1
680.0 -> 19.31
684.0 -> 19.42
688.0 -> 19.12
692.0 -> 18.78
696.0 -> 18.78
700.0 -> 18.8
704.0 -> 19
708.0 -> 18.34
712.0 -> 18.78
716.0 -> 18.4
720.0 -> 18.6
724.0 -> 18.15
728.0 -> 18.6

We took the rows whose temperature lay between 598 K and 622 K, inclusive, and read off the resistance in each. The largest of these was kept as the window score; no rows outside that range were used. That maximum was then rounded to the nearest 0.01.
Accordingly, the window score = 21.61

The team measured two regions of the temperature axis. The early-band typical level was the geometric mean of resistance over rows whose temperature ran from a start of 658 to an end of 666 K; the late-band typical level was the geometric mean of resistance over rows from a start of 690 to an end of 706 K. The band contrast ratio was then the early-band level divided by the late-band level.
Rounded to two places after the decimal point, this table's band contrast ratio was 1.17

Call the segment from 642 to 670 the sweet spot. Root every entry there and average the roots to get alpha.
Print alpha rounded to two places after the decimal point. 4.72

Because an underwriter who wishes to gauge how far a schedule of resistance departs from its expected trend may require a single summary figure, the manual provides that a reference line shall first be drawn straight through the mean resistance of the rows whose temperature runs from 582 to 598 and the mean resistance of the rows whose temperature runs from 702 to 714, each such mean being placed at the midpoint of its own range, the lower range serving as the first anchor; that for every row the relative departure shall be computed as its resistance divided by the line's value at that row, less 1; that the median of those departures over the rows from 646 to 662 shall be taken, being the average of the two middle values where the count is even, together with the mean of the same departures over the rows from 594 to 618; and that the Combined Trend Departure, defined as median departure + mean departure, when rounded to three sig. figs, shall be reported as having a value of 0.195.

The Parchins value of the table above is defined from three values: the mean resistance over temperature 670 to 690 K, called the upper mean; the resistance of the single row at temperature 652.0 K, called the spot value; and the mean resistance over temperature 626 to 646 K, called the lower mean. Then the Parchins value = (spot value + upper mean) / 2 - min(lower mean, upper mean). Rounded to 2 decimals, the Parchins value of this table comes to 1.78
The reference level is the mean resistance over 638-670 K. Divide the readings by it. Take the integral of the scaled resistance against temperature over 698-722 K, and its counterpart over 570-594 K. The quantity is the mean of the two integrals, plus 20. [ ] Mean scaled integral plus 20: 41.6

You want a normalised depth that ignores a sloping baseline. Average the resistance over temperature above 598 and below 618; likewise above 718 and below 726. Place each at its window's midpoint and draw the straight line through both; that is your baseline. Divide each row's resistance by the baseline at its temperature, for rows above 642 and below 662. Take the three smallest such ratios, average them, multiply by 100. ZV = 110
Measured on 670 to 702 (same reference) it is 98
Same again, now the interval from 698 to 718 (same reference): 99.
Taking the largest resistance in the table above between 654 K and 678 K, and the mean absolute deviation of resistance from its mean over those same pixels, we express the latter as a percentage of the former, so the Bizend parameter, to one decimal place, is 5.2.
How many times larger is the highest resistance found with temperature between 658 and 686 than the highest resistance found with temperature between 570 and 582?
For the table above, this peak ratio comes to 1.06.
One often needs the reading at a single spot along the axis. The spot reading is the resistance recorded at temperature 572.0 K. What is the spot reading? 21.39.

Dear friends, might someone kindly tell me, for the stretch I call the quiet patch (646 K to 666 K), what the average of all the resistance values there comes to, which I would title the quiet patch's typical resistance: 22.7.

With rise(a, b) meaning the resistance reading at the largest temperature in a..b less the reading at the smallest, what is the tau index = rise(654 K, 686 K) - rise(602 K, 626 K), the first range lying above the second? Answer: -4.1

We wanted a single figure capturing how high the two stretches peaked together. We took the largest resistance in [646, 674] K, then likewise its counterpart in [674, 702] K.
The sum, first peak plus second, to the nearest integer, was 43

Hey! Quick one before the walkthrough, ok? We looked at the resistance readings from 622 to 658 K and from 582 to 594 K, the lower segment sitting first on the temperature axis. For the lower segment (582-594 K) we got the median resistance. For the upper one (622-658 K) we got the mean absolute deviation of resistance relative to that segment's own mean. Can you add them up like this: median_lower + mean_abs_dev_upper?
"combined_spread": 21.8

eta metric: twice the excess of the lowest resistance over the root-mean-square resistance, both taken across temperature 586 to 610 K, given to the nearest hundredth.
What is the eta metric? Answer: -0.46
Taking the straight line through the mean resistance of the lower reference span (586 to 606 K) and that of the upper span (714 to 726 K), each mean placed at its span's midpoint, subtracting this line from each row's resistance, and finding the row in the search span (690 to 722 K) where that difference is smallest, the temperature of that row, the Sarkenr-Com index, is 708.0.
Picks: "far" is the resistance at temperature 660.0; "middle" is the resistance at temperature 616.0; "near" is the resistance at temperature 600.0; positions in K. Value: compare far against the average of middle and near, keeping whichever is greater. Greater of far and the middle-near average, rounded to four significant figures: 22.79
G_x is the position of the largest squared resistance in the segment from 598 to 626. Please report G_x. 608.0 K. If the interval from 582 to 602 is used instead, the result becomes 600.0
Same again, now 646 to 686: 656.0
